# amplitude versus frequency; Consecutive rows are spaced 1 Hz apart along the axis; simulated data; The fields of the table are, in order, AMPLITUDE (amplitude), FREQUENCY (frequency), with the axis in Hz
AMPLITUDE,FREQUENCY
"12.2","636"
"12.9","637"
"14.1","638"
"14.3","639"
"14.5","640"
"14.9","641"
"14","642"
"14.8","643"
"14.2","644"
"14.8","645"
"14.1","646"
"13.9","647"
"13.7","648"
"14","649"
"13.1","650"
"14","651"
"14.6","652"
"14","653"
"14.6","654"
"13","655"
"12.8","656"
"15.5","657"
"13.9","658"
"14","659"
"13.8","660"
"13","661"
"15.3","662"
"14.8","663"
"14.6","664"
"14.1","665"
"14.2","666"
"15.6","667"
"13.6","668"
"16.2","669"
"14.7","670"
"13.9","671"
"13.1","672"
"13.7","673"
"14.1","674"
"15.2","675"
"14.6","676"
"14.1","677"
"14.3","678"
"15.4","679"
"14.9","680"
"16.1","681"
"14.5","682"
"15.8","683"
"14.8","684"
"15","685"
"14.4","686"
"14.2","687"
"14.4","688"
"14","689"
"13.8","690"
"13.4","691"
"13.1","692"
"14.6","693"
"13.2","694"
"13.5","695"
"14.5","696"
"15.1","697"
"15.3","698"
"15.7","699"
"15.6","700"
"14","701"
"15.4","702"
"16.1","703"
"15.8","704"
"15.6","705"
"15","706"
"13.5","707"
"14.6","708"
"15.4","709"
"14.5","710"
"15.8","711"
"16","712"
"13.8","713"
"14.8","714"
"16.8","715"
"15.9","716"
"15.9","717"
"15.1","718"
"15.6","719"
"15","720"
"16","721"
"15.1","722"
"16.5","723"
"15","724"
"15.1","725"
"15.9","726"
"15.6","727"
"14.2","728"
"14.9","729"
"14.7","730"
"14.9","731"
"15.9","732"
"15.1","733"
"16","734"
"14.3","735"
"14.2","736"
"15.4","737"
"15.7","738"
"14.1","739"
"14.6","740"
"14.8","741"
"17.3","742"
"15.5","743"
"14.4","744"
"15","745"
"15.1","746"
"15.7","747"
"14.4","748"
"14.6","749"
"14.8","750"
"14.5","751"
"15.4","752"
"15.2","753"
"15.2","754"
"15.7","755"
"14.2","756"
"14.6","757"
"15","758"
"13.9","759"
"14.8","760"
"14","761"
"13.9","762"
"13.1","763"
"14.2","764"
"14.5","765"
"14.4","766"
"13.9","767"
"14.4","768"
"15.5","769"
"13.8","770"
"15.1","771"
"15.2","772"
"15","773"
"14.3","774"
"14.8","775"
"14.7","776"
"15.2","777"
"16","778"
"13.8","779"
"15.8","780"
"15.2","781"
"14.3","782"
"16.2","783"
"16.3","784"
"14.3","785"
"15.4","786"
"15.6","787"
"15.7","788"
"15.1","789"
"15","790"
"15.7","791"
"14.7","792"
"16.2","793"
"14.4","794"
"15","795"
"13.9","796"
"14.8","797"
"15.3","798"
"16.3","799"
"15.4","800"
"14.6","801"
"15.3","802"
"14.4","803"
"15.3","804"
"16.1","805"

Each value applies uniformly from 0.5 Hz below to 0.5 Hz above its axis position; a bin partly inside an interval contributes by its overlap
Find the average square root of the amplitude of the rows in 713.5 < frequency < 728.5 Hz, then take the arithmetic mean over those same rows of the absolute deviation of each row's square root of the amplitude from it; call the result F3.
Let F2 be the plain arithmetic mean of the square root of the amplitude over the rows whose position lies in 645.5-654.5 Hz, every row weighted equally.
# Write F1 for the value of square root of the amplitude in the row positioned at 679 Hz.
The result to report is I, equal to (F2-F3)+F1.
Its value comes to 7.59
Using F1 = 3.92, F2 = 3.74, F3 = 0.071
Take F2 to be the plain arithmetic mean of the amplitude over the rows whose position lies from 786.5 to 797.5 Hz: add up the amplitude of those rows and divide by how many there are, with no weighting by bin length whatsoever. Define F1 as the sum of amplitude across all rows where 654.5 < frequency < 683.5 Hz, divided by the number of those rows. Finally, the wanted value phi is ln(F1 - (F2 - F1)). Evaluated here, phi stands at 2.62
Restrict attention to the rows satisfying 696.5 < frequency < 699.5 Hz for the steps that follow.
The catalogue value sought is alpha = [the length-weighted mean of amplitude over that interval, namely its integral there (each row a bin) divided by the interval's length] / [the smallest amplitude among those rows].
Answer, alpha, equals 1.02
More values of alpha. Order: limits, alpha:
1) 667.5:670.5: 1.09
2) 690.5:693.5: 1.05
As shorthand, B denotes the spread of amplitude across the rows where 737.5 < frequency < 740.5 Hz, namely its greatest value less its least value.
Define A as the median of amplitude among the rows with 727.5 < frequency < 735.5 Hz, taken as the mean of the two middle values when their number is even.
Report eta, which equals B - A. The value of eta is -13.3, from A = 14.9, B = 1.60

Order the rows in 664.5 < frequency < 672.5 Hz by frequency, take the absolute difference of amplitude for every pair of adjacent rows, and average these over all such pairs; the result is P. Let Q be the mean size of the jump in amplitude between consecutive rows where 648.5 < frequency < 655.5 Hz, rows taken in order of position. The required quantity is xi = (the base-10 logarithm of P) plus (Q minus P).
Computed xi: -0.33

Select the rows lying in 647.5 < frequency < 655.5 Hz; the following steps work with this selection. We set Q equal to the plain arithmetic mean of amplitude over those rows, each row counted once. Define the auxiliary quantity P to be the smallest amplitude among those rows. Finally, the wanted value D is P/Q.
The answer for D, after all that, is 0.937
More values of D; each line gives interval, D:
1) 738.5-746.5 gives 0.934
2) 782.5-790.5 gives 0.926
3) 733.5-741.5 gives 0.947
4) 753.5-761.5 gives 0.947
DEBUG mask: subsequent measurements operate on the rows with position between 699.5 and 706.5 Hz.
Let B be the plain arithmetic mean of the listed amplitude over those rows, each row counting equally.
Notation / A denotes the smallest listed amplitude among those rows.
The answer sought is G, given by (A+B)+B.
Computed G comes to 44.7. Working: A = 14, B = 15.4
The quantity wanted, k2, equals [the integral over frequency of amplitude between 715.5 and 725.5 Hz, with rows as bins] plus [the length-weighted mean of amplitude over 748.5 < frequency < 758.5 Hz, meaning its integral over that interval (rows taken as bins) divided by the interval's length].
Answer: 170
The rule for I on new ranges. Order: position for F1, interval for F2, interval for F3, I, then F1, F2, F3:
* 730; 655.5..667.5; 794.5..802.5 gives 7.55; 3.83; 3.78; 0.064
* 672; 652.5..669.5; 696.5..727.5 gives 7.32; 3.62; 3.78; 0.073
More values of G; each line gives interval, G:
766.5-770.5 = 42.6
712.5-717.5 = 44.7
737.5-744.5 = 44.5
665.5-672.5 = 42.0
